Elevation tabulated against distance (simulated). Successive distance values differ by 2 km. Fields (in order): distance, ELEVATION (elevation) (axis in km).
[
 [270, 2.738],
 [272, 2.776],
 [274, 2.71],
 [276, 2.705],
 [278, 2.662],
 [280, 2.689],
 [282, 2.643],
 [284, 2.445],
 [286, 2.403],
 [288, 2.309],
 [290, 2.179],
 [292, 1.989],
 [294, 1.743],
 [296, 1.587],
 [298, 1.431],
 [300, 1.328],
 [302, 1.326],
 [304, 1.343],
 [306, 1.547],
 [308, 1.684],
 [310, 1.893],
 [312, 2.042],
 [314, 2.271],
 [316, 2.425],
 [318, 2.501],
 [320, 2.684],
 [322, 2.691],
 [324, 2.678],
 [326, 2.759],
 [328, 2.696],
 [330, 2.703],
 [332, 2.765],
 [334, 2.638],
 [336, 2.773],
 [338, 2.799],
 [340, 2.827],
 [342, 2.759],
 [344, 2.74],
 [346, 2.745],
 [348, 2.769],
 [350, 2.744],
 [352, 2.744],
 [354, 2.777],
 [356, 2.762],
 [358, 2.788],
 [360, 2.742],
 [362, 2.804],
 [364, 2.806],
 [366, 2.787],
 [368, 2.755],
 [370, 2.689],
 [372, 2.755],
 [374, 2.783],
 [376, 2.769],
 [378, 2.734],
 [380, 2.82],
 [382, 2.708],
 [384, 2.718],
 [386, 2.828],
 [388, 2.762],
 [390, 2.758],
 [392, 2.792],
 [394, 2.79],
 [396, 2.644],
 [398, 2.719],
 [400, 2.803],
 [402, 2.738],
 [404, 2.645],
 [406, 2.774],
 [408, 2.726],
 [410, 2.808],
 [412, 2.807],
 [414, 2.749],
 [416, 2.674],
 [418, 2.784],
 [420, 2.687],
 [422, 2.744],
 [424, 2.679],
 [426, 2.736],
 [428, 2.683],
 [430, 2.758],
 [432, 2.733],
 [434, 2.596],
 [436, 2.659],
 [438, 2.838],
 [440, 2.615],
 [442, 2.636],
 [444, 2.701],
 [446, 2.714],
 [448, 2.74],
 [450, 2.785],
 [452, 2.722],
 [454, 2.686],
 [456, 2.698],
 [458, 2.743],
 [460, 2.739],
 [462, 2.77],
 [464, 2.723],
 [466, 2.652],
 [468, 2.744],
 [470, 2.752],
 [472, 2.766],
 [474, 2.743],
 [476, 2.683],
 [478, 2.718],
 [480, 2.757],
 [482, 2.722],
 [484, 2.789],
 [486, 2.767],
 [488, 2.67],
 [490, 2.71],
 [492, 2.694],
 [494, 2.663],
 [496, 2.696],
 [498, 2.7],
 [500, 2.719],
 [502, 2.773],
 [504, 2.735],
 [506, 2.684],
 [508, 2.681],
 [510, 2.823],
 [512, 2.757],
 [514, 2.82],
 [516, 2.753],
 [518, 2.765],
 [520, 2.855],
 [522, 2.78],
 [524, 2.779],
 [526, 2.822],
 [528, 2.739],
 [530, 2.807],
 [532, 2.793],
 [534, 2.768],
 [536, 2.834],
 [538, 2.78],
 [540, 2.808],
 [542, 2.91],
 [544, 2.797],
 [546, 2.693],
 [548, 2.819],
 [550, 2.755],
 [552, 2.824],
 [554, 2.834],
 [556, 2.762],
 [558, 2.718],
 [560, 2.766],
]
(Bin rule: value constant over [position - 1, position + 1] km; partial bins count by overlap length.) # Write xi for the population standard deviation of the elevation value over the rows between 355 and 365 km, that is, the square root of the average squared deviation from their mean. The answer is 0.025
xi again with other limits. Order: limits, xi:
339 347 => 0.035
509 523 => 0.036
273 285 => 0.091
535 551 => 0.059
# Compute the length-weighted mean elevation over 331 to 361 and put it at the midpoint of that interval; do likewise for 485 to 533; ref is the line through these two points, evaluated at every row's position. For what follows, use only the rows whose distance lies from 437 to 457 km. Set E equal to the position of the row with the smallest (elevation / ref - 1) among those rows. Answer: 440 km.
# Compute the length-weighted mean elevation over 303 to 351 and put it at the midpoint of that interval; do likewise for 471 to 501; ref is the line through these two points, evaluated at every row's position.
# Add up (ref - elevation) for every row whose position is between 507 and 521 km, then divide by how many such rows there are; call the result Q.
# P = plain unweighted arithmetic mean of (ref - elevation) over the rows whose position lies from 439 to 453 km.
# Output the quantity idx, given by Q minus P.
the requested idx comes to 0.03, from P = -0.04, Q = -0.02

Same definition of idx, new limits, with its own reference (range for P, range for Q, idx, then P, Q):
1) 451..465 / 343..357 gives -0.19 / -0.05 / -0.24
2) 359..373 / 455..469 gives 0.18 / -0.23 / -0.04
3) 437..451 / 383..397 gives -0.12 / -0.06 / -0.18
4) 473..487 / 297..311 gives 0.96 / -0.03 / 0.94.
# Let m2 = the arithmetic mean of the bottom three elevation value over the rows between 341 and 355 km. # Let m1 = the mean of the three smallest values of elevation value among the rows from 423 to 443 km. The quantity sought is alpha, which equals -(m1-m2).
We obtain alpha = 0.13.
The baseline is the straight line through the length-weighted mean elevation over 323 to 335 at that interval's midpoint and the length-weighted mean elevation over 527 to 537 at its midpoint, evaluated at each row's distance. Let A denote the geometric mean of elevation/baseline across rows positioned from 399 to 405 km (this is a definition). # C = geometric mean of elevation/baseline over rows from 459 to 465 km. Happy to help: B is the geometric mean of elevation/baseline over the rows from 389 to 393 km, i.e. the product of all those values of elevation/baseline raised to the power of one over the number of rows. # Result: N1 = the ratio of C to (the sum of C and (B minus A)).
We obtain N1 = 0.98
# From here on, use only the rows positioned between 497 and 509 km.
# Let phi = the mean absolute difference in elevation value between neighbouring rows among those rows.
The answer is 0.033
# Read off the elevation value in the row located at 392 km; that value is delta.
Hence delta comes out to 2.792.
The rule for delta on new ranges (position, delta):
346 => 2.745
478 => 2.718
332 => 2.765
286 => 2.403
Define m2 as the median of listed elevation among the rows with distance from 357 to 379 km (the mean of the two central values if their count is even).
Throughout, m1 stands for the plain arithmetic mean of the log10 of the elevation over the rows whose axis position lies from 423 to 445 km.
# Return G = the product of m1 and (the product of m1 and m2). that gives 0.51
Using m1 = 0.430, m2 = 2.769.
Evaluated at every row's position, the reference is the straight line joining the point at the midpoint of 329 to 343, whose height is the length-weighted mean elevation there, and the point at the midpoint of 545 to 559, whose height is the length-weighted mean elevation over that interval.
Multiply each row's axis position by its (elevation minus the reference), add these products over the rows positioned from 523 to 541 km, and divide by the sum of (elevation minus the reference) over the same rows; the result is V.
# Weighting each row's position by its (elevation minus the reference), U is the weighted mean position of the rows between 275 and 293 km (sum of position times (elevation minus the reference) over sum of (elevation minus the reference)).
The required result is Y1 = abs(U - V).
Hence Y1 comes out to 245.4 km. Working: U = 287.9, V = 533.3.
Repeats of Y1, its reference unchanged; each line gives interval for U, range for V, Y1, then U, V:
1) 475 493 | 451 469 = 24.9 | 484.6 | 459.7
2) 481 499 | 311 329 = 177.1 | 492.3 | 315.3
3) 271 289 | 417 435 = 143.8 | 284.8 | 428.7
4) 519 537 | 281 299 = 234.0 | 527.0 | 293.0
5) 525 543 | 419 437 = 107.7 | 537.3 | 429.5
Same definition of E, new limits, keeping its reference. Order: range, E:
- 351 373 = 370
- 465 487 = 466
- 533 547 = 546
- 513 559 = 546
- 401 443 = 434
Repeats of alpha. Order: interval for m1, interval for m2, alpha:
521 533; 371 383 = -0.03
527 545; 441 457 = -0.09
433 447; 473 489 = 0.07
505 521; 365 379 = 0.02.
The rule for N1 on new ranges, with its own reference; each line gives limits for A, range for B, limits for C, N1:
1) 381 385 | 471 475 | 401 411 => 1.00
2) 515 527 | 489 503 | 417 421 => 1.03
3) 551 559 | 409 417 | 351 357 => 0.99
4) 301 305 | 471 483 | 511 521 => 0.67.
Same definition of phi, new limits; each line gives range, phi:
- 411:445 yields 0.085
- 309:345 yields 0.084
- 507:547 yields 0.064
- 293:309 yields 0.111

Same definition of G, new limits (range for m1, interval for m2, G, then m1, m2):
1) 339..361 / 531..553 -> 0.55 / 0.441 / 2.797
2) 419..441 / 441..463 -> 0.51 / 0.432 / 2.722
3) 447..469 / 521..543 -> 0.53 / 0.436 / 2.793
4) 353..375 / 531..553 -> 0.55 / 0.442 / 2.797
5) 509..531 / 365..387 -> 0.55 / 0.446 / 2.755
